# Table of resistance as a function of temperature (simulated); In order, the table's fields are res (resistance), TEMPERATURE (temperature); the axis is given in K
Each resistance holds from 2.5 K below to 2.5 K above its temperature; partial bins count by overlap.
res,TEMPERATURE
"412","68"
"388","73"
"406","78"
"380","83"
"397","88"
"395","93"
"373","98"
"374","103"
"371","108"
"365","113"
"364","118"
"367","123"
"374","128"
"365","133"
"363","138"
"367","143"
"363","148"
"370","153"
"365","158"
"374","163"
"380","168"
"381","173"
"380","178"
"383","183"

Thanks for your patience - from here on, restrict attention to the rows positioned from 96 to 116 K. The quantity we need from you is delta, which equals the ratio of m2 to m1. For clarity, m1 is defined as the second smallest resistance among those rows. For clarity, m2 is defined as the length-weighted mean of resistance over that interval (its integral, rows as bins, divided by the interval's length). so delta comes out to 0.999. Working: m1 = 371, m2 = 371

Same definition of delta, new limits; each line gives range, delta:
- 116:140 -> 1.007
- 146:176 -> 1.020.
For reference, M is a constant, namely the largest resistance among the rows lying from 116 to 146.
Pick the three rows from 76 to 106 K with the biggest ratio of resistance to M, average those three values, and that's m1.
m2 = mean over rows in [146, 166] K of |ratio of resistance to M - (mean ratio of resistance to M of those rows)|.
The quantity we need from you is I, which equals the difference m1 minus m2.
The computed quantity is 1.06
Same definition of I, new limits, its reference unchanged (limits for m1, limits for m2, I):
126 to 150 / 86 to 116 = 0.96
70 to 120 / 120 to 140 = 1.06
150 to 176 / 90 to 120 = 0.99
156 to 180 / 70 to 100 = 0.99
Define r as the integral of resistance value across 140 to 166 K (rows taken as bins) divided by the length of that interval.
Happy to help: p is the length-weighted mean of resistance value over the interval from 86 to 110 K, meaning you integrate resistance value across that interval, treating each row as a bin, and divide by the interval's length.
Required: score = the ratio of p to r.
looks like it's 1.04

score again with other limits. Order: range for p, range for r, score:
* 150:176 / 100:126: 1.01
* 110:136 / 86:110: 0.96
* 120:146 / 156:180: 0.98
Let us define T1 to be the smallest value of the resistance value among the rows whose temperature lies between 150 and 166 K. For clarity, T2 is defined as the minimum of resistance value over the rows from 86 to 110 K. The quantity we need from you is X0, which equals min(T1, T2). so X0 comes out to 365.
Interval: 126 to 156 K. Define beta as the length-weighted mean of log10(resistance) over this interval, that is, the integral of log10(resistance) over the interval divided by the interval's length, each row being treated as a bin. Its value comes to 2.56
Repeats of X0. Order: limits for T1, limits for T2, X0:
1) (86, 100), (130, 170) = 363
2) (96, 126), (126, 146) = 363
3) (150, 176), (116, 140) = 363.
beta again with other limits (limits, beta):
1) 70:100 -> 2.59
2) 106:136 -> 2.57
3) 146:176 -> 2.57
